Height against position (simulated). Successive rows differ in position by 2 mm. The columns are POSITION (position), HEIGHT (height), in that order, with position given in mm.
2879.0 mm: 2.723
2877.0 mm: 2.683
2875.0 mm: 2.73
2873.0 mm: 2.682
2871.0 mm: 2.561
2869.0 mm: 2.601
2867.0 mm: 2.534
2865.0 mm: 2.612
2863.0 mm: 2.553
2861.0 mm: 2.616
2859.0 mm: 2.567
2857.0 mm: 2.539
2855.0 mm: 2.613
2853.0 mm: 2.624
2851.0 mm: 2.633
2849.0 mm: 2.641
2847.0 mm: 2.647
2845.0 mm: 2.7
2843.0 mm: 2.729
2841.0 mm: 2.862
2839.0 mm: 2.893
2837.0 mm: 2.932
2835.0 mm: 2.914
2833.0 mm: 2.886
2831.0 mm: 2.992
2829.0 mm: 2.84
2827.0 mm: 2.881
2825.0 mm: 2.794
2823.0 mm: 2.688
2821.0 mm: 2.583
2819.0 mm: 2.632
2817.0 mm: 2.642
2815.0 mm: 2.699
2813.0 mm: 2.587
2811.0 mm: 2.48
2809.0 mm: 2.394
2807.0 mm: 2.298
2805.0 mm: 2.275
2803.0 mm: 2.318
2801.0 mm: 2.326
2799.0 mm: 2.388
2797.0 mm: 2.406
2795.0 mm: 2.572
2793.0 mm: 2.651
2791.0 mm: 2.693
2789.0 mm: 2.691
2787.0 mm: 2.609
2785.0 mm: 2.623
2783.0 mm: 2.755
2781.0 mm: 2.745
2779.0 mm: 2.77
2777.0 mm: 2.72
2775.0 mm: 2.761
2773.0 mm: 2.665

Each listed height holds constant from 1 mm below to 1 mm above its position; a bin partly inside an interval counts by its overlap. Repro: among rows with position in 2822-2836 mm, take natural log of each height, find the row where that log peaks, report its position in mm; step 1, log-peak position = 2831.0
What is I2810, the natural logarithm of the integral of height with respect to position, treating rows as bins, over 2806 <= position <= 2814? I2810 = 2.97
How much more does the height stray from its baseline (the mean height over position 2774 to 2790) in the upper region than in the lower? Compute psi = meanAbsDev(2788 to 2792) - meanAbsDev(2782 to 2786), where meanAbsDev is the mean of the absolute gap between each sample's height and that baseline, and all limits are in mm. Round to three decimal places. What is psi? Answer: -0.049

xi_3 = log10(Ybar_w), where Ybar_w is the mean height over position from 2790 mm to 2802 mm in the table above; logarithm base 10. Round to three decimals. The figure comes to 0.399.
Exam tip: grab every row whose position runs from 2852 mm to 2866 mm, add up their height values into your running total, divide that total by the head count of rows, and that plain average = 2.59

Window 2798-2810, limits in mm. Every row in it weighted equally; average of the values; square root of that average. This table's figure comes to 1.53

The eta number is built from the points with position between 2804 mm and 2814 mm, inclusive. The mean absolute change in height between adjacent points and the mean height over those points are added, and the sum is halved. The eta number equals 1.24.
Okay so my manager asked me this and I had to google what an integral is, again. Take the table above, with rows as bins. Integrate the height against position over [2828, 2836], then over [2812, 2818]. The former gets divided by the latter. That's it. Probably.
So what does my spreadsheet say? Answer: 1.5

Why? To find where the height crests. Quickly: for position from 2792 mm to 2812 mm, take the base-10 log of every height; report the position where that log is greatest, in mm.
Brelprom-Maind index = 2793.0 mm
